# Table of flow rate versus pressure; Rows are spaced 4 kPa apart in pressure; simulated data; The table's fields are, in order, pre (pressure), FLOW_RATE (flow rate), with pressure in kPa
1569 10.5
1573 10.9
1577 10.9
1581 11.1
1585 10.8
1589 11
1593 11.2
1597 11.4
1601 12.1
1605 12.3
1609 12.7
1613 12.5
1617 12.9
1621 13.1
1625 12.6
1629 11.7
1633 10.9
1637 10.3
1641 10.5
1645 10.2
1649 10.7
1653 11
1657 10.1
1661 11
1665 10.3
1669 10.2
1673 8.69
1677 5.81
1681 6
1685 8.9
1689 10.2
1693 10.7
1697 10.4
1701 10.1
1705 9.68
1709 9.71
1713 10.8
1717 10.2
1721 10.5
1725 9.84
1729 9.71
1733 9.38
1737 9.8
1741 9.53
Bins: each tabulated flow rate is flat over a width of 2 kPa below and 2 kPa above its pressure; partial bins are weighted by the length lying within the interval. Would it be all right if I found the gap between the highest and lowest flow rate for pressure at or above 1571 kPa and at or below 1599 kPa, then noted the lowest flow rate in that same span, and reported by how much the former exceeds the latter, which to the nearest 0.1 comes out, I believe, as -10.2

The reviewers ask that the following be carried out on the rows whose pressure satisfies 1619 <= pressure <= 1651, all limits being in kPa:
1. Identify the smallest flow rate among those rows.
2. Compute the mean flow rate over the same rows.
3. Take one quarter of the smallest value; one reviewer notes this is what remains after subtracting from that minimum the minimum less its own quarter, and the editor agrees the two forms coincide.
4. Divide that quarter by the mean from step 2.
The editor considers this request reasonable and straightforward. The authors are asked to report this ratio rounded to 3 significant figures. 0.227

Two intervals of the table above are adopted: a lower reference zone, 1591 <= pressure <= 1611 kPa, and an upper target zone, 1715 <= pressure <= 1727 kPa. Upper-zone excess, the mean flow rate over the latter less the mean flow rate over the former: -1.8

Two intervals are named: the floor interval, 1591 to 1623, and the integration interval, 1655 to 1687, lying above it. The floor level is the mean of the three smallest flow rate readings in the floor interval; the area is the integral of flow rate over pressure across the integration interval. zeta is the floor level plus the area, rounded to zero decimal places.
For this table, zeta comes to 296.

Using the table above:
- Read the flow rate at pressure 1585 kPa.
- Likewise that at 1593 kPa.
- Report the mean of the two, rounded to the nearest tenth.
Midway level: 11.0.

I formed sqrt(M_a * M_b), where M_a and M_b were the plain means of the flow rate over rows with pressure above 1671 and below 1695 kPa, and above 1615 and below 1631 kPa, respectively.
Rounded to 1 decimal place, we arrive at 10.3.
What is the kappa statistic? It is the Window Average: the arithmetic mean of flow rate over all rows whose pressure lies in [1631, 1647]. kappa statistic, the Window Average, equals 10.5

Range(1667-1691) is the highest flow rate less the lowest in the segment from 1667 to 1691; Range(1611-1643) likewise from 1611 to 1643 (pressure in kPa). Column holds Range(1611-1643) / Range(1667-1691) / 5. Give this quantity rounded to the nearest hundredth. 0.13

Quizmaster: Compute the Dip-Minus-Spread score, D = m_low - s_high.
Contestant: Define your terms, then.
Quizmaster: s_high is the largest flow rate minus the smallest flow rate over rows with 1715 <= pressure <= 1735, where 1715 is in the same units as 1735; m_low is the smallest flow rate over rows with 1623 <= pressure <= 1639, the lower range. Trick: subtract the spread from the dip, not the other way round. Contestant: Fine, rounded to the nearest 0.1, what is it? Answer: 9.2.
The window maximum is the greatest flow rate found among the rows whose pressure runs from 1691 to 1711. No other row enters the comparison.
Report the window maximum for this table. 10.7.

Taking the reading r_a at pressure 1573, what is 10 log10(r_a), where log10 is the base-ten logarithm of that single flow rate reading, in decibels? 10.4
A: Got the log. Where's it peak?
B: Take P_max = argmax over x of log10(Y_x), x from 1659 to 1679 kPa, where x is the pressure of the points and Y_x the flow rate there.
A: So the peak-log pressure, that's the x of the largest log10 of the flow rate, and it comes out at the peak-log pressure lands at 1661 kPa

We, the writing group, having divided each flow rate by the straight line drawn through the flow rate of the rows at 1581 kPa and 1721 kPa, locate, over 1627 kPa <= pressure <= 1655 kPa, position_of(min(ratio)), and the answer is 1645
